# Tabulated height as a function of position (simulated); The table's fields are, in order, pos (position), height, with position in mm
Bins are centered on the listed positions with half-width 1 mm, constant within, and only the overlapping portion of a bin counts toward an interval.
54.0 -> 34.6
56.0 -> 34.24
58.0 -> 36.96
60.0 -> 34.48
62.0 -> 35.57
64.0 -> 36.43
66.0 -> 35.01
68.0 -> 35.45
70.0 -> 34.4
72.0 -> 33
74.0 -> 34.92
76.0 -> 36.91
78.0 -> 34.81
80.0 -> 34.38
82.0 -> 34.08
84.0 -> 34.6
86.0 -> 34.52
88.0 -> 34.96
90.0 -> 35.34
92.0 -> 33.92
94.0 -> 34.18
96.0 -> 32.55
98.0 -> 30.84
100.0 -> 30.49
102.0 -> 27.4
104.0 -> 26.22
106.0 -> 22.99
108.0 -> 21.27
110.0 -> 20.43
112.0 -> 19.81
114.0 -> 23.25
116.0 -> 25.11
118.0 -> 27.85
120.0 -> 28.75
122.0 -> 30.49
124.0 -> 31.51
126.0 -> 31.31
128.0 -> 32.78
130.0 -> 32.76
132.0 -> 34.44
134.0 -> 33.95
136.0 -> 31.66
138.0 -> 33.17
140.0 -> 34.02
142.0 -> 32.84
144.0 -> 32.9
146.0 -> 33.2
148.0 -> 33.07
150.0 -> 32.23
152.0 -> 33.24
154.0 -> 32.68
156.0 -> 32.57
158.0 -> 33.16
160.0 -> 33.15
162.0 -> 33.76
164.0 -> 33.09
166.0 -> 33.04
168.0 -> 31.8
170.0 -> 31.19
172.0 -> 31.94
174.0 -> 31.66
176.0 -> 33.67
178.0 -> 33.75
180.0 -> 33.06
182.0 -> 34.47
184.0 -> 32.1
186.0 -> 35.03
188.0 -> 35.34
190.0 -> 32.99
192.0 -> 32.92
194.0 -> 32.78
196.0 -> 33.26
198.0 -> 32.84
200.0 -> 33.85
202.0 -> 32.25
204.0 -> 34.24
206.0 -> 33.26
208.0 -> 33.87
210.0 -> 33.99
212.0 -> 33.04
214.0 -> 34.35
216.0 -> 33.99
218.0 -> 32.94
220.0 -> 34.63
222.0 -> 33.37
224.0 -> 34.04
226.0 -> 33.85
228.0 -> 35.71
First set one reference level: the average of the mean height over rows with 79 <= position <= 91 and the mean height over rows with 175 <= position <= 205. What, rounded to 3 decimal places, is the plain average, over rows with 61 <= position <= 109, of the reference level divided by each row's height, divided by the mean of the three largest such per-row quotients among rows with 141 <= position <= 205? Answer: 0.985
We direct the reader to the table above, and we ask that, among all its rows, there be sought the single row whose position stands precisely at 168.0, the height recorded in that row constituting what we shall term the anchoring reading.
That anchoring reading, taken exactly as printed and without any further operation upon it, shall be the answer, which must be 31.8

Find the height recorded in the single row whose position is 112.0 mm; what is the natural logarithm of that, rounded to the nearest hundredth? 2.99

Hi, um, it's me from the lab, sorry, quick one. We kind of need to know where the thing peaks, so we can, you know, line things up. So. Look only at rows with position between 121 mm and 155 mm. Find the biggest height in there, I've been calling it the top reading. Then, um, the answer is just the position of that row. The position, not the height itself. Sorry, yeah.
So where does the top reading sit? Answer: 132.0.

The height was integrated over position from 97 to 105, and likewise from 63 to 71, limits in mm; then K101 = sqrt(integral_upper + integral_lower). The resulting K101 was 22.6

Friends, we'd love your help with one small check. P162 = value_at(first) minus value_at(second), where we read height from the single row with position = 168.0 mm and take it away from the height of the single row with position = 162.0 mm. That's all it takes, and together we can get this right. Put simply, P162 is 2.0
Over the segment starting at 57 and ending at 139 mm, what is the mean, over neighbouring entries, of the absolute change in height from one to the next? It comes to 1.31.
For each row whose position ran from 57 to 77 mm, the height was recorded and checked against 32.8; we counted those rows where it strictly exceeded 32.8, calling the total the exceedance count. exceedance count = 10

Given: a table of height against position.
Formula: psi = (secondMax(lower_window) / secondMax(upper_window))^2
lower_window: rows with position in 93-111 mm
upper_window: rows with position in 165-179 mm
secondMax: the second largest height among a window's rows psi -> 0.935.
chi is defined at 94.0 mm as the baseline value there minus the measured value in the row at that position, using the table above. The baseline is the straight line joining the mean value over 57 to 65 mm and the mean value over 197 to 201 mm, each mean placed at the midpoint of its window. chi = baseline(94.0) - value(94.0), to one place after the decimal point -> 1.1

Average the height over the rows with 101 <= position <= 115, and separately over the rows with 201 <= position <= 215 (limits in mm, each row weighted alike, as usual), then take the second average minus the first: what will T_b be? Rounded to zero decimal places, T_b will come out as 11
